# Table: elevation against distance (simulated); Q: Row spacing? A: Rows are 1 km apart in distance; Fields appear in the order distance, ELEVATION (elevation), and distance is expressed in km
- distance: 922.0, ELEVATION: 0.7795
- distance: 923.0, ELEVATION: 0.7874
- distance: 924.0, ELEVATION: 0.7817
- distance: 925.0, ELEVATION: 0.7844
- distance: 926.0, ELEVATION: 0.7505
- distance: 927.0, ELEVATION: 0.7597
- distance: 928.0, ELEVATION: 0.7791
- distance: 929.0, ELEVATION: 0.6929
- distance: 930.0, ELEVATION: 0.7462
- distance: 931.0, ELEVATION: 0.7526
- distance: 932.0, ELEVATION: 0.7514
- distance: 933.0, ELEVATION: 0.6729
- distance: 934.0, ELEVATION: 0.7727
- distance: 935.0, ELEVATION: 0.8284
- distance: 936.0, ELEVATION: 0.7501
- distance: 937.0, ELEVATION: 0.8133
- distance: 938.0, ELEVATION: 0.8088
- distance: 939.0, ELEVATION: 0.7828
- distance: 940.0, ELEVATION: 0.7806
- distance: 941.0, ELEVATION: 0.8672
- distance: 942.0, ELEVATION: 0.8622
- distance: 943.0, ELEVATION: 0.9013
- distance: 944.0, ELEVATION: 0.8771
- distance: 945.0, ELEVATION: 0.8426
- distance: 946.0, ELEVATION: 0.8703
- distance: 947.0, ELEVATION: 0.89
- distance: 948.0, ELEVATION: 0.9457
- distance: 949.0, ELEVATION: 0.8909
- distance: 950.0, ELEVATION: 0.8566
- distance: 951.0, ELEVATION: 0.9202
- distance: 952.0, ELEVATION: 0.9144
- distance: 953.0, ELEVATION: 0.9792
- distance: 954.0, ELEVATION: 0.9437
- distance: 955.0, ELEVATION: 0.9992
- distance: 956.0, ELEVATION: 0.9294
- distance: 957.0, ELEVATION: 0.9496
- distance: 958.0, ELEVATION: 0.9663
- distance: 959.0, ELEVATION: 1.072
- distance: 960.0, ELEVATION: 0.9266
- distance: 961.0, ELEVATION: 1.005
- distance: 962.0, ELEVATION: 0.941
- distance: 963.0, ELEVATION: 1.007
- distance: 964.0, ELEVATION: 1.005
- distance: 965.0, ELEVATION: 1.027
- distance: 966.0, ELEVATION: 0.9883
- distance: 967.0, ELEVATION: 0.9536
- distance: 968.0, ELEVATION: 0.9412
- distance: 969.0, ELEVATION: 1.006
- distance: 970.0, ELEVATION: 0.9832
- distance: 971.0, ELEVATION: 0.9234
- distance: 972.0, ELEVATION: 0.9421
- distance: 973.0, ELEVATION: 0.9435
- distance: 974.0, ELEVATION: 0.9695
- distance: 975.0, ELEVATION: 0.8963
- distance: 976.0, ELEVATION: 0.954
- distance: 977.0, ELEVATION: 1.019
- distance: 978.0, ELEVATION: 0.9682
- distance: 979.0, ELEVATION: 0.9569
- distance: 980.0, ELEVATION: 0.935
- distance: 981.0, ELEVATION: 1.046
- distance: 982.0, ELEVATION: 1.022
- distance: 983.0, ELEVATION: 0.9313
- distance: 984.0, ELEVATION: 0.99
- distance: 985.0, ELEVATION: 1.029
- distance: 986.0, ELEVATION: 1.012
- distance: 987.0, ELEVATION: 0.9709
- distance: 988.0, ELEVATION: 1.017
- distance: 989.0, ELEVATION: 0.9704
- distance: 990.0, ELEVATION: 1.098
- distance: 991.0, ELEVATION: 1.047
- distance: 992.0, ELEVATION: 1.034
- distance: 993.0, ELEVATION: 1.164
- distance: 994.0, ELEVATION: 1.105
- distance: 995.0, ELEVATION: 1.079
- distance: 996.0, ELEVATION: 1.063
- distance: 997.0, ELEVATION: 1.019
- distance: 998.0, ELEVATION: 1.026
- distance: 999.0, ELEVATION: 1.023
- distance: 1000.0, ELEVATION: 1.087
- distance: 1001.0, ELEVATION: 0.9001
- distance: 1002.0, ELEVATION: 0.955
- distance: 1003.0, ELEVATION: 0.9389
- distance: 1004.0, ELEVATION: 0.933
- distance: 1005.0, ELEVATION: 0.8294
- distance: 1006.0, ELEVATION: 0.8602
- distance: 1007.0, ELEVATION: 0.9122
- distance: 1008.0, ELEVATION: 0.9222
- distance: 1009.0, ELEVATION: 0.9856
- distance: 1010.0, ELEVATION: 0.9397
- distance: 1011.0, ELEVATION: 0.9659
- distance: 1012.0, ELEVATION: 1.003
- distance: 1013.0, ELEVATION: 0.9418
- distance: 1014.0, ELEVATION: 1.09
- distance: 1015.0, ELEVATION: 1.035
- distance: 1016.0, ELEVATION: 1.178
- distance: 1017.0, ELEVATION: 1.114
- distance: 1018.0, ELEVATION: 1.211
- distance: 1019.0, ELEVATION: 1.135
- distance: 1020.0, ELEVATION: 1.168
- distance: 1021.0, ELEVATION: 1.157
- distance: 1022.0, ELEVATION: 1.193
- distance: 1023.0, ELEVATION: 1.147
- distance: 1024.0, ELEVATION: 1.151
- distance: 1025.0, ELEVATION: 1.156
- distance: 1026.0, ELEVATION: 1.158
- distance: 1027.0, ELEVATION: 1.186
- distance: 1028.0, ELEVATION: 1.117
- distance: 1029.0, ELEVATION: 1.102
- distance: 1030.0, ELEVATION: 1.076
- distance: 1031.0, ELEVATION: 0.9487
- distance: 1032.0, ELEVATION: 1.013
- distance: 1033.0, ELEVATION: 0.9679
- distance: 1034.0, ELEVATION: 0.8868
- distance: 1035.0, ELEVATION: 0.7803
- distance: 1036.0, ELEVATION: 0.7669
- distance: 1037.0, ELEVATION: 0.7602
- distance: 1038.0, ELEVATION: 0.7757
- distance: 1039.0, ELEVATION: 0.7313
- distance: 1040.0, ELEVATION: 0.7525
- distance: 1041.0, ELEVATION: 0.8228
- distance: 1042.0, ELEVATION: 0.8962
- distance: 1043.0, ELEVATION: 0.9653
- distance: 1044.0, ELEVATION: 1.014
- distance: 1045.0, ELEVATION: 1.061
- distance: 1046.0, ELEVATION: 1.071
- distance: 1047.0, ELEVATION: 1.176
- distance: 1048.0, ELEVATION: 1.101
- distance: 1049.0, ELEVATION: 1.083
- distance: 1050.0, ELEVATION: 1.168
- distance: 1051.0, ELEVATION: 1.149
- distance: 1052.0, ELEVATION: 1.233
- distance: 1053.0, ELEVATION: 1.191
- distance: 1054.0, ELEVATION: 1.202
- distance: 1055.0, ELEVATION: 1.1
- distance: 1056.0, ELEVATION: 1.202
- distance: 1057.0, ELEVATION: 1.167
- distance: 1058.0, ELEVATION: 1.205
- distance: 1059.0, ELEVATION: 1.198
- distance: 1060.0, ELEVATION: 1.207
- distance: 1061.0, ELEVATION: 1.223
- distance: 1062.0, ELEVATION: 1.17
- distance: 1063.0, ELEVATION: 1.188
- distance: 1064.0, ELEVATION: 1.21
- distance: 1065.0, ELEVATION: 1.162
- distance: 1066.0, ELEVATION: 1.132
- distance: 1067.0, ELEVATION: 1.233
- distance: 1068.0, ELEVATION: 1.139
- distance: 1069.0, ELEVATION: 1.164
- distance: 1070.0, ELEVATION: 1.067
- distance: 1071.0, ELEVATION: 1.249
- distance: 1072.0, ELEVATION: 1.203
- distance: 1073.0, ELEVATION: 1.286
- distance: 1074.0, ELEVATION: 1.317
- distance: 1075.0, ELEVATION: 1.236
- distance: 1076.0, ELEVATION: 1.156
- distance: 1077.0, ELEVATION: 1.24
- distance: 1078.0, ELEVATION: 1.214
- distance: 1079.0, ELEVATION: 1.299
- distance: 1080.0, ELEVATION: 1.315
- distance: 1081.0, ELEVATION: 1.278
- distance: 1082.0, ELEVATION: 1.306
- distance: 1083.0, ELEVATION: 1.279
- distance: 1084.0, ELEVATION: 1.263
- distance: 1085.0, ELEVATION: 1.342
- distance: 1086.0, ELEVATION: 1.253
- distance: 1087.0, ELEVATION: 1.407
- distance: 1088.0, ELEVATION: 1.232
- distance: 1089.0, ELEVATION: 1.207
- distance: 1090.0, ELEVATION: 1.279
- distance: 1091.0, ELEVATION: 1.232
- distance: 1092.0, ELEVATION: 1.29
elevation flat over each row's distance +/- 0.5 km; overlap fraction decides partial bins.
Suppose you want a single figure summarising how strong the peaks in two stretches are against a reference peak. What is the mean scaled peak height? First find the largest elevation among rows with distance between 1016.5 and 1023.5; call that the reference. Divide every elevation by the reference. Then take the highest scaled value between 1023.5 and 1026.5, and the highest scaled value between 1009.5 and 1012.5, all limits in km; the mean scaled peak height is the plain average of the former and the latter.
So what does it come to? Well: 0.89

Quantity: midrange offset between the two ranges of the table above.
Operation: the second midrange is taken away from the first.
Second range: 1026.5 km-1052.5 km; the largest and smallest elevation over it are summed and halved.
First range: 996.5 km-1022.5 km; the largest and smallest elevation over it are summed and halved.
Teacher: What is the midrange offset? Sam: 0.038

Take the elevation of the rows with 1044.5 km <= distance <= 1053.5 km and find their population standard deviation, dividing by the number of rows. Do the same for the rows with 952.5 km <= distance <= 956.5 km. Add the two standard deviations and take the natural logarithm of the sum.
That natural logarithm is -2.47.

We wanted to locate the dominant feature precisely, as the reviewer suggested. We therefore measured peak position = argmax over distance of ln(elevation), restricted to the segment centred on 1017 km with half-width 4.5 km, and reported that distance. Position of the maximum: 1018.0 km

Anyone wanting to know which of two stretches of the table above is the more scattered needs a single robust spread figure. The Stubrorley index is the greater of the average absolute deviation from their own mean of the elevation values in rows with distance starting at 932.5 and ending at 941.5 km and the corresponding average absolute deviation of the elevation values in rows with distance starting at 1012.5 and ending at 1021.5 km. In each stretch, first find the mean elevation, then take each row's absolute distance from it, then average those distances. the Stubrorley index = 0.0615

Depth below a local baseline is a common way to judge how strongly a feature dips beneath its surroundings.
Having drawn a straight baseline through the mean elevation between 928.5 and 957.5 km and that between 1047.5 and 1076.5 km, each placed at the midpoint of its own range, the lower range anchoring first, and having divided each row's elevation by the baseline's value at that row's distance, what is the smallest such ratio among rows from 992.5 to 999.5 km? 1.02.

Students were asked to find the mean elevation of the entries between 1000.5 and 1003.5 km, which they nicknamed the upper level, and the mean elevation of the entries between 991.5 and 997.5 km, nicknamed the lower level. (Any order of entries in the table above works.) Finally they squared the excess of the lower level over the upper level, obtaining 0.02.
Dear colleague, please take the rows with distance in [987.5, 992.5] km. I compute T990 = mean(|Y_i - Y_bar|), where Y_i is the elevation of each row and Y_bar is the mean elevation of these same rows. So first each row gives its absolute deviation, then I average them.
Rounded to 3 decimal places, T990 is 0.032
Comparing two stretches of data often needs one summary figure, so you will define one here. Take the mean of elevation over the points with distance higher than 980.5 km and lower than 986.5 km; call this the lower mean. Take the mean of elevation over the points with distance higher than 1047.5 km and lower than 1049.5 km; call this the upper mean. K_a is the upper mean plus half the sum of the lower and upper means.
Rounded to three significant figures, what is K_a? 2.14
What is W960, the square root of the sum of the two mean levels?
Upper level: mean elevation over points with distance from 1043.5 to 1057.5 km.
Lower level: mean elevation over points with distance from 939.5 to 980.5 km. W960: 1.44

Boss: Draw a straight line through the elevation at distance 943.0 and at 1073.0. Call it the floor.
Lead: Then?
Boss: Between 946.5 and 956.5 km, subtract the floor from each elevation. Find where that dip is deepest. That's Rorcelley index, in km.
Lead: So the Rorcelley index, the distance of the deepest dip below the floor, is 950.0 km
